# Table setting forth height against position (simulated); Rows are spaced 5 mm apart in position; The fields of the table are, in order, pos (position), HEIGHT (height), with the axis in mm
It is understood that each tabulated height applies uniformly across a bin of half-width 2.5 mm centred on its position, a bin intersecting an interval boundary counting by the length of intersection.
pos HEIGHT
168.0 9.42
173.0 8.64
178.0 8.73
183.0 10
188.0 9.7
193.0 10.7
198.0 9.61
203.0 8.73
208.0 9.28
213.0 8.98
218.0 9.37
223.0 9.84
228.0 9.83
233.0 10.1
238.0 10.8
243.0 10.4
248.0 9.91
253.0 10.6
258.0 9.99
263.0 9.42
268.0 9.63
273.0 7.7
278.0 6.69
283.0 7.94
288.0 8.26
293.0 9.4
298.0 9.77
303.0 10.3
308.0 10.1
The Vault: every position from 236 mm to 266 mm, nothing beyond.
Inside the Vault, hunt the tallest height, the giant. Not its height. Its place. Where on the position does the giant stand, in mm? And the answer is 238.0 mm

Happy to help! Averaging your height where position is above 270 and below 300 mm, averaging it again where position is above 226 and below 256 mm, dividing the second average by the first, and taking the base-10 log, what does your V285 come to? 0.09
